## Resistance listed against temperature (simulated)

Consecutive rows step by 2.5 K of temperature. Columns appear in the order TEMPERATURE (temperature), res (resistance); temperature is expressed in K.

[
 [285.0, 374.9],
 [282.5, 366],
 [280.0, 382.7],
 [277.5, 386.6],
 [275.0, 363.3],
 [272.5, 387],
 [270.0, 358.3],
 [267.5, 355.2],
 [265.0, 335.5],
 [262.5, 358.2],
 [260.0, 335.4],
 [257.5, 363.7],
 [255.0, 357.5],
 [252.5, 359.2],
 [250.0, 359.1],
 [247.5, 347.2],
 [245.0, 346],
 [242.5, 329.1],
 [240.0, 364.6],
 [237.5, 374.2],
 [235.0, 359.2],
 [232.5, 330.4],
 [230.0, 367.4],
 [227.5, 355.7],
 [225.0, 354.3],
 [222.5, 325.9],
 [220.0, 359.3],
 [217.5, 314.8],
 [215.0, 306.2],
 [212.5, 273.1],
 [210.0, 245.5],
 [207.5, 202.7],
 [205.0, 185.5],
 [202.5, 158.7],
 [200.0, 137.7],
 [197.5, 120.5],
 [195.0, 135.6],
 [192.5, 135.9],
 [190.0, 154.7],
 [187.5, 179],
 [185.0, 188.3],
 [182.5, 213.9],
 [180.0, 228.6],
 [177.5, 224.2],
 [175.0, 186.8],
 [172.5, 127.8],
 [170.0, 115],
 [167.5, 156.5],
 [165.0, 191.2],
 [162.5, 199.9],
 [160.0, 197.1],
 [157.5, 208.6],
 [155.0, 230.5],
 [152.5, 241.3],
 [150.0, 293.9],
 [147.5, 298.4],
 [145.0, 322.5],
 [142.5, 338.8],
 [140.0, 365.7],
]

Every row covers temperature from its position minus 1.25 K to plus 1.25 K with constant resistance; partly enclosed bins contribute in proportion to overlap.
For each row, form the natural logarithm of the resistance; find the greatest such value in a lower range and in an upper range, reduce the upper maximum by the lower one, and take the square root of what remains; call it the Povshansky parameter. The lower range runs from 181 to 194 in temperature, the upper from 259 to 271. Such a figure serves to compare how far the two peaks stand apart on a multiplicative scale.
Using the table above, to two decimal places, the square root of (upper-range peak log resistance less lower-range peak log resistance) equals 0.72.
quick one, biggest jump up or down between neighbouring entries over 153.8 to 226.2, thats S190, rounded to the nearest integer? 59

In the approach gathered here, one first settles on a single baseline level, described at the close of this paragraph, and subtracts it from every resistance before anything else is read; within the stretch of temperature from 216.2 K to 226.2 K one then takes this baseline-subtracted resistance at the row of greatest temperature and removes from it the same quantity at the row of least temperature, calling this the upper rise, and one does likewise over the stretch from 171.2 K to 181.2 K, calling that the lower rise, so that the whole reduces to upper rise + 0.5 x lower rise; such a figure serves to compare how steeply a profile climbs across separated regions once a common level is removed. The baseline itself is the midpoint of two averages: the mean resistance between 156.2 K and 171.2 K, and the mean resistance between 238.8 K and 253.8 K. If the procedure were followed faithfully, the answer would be 90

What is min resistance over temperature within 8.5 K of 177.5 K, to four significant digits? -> 115.0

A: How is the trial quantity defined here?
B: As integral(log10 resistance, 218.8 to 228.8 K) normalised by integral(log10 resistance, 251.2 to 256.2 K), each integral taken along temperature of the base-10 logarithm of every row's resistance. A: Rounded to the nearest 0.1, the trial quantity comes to 2.0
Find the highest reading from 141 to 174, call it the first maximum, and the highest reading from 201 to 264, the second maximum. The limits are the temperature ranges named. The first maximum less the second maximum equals -35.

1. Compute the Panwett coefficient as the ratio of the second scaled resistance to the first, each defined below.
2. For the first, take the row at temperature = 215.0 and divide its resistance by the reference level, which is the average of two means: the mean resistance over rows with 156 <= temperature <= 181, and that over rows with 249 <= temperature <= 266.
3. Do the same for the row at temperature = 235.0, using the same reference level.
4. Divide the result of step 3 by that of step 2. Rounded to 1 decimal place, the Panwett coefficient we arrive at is 1.2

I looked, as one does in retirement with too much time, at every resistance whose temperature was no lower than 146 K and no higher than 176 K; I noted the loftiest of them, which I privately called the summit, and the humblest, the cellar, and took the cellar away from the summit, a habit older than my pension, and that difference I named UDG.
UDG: 183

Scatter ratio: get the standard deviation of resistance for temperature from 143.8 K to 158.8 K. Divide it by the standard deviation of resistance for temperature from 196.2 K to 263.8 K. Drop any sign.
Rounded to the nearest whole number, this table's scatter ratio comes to 1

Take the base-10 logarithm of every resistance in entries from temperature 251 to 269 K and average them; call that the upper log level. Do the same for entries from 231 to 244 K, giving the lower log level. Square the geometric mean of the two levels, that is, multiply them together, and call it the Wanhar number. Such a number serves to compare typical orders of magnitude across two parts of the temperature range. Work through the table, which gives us 6.5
